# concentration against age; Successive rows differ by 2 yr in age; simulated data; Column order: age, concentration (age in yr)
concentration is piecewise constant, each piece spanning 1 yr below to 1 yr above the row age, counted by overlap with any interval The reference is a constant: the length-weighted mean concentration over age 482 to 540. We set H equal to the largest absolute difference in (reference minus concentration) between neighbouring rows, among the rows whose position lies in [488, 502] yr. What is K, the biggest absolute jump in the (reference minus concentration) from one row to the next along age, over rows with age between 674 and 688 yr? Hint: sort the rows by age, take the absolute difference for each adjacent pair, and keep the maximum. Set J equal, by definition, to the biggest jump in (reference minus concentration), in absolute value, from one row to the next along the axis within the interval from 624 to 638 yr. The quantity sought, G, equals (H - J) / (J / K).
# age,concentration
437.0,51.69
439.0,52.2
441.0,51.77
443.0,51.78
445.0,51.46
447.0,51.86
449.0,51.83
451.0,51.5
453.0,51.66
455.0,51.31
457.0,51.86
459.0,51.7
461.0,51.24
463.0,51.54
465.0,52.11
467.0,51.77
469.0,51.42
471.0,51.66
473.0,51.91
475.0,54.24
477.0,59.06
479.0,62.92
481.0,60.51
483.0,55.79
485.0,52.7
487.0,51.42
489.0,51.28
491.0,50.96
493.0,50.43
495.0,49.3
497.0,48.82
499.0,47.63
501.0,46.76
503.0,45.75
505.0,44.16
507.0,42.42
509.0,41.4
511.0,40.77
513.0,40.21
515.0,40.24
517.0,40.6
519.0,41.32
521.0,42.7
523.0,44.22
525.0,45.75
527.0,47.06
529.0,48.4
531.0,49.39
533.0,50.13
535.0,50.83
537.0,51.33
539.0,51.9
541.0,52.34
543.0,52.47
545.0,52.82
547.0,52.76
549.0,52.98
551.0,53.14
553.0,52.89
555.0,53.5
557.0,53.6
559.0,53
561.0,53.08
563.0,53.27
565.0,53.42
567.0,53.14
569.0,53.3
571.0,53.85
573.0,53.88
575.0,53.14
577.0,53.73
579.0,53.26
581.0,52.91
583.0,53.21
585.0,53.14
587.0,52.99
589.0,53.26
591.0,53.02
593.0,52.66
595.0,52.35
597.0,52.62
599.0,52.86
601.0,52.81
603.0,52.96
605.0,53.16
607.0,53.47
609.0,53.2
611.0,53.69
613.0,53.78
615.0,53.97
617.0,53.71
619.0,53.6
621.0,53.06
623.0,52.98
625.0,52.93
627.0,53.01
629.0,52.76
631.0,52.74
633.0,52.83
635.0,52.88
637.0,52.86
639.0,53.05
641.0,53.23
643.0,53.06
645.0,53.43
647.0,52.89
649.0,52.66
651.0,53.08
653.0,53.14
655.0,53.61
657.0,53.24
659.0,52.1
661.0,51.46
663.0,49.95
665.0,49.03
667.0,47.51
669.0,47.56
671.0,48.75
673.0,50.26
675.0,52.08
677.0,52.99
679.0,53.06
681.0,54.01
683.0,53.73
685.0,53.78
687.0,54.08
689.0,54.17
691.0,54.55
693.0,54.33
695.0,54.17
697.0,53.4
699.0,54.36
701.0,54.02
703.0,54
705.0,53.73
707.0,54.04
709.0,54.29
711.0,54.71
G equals 3.6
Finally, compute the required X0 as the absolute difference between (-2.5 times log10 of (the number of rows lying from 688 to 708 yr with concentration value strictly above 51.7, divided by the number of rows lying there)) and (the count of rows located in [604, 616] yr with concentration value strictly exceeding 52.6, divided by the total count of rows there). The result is 1.0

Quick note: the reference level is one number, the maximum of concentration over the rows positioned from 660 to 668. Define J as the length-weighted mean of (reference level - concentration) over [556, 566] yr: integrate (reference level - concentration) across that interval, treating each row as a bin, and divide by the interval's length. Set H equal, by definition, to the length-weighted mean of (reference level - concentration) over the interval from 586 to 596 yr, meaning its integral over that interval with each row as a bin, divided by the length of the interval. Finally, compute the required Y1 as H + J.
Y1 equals -3.2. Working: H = -1.4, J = -1.81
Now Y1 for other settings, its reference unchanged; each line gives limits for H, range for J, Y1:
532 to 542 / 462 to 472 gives -0.1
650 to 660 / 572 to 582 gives -3.5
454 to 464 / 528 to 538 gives 1.4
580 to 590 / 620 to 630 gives -3.1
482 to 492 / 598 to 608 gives -2.6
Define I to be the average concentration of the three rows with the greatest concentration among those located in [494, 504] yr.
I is 48.6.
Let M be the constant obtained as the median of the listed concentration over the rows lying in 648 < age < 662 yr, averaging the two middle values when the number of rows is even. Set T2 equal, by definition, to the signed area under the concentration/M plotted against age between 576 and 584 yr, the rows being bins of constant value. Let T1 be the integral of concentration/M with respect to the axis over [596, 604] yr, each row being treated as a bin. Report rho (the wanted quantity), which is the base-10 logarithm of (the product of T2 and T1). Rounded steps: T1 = 7.96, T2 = 8.03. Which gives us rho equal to 1.81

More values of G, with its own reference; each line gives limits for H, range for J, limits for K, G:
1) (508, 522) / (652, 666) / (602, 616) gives 0.0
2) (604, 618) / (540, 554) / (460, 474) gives 0.2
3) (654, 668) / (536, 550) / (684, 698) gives 1.3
